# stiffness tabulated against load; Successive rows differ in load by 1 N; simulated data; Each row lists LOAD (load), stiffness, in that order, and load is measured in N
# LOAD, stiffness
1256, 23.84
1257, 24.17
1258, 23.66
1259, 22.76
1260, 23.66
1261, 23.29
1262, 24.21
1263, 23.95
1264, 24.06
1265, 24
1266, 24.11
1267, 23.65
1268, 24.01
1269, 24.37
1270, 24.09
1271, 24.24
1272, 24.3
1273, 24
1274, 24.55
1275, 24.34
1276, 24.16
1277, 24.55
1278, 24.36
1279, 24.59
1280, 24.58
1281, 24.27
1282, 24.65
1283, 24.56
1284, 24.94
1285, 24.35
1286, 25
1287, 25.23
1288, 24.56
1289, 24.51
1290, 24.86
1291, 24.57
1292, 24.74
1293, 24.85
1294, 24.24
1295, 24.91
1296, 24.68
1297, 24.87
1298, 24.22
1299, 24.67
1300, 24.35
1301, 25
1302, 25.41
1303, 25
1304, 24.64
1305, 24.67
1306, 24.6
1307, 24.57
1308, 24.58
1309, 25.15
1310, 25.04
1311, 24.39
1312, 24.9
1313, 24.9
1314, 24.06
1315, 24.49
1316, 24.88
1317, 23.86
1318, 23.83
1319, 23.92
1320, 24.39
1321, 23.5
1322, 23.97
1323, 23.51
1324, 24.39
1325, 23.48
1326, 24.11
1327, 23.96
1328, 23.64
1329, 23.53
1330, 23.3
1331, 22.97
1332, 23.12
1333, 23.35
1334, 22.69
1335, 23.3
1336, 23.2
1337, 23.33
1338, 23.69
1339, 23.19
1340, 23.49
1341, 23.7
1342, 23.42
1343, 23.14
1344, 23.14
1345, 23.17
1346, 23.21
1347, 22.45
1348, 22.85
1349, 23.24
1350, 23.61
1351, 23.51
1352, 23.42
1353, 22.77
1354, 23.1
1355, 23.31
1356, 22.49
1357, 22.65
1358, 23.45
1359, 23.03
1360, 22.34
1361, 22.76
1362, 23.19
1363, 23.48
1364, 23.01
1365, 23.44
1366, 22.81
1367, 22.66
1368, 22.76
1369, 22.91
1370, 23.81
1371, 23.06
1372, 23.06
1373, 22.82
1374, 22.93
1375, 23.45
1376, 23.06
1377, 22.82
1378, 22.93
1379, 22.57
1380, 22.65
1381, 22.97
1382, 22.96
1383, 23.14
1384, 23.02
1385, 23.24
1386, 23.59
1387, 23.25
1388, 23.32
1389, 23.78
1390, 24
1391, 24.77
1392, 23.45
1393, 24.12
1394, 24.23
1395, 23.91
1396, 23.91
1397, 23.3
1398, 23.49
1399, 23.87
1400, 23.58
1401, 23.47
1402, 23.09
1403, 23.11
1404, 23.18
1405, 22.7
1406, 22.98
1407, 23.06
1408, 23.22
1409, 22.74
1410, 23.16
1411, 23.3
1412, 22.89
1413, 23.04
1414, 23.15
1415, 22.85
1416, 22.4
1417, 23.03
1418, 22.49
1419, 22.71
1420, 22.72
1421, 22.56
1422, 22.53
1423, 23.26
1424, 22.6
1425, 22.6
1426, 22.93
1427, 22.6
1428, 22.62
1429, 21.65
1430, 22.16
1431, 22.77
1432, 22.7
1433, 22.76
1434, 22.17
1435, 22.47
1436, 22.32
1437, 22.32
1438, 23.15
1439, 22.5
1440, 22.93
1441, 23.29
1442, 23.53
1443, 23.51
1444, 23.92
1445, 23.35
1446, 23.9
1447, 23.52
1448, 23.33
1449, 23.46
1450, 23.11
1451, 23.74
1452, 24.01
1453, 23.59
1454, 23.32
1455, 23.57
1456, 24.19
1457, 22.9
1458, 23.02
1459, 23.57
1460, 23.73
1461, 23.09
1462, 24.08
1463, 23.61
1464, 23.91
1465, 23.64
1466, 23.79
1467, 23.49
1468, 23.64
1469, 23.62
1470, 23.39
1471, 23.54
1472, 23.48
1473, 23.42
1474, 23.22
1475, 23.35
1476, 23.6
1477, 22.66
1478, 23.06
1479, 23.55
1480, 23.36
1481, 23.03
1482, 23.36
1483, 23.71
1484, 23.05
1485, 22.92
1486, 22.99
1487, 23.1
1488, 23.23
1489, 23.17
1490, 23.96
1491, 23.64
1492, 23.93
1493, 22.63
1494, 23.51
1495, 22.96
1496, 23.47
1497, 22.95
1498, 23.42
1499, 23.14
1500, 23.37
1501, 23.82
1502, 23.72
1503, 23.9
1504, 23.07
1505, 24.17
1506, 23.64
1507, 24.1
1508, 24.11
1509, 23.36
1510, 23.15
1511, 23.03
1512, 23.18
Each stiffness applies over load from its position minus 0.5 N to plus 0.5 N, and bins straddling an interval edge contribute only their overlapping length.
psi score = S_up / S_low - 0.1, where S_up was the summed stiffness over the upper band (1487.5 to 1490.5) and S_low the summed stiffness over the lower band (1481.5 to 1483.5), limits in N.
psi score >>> 1.4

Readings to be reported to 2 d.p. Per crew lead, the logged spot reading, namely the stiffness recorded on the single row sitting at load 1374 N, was 22.93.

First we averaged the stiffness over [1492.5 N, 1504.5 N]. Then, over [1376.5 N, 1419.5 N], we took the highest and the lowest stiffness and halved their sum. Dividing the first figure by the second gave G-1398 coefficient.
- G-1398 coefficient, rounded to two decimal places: 0.99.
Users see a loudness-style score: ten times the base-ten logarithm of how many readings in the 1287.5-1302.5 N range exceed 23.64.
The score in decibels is 12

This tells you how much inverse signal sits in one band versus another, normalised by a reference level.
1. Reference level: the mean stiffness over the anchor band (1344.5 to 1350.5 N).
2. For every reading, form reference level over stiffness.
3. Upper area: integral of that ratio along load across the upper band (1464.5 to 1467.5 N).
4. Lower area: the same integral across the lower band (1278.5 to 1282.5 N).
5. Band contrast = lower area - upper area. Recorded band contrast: 1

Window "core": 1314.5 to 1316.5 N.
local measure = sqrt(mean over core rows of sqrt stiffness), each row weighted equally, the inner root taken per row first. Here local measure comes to 2.23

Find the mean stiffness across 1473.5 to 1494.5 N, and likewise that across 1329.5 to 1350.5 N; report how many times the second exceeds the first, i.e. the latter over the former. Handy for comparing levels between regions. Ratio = 1.00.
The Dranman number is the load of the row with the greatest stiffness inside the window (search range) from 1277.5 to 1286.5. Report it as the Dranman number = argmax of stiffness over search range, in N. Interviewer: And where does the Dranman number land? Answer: 1286 N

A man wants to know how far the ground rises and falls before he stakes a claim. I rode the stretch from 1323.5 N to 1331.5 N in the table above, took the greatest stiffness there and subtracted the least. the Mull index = 1.4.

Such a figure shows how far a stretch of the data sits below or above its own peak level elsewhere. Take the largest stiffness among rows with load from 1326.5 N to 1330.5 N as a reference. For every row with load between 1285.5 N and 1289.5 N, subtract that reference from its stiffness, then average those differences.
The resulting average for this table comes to 0.9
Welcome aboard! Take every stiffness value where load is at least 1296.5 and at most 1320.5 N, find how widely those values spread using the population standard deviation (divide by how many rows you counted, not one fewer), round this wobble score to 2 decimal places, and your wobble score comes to 0.41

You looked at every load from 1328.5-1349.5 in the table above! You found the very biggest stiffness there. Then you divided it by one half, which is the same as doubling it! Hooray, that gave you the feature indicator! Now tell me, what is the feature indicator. 47.4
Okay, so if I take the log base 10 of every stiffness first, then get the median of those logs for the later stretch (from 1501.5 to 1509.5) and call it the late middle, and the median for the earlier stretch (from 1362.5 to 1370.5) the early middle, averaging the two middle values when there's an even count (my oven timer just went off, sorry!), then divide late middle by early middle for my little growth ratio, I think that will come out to 1.01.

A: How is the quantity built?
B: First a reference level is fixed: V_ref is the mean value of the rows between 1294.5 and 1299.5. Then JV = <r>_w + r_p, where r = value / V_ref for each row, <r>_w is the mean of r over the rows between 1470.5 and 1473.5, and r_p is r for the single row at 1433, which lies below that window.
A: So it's 1.87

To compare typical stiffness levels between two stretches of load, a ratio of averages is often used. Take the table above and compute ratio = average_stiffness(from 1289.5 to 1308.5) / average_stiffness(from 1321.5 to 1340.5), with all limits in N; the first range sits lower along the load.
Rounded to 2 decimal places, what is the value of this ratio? 1.05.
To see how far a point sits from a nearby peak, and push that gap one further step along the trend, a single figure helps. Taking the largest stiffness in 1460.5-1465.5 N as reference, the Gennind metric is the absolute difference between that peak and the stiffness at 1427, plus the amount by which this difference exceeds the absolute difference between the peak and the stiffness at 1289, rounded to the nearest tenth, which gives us 2.5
